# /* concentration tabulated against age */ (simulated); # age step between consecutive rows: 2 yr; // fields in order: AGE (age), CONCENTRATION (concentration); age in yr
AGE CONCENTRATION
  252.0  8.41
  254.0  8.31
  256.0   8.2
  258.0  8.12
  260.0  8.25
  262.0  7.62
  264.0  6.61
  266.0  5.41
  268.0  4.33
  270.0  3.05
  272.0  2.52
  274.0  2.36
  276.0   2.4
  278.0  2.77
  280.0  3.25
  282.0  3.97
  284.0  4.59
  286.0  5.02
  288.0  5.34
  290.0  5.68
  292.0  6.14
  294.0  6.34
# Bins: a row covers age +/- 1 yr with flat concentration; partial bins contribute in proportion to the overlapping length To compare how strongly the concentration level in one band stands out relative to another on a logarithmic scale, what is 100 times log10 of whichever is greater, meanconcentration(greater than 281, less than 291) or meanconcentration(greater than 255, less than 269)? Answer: 84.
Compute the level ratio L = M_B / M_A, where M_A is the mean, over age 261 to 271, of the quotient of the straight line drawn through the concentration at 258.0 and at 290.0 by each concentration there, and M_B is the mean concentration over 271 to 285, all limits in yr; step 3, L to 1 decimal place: 2.0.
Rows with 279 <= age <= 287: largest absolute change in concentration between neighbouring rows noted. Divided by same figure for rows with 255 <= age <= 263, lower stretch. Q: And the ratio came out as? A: 1.1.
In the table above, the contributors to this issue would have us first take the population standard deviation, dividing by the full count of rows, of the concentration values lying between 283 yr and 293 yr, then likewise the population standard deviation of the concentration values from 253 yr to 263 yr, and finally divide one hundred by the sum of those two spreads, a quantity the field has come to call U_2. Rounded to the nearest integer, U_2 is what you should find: 128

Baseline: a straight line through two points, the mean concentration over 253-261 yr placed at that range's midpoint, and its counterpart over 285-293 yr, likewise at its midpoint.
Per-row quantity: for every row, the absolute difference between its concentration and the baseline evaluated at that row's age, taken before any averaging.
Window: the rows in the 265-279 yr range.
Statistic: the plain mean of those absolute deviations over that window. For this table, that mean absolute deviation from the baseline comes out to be 3.7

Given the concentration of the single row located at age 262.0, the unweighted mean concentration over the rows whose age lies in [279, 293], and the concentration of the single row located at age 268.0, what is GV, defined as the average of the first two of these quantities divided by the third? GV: 1.44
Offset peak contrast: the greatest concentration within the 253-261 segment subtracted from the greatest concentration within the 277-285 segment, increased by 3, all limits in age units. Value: -0.7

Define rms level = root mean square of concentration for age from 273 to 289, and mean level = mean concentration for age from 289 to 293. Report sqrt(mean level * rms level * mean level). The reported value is 11.6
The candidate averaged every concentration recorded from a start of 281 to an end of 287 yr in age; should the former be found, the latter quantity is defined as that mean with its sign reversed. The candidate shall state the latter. -5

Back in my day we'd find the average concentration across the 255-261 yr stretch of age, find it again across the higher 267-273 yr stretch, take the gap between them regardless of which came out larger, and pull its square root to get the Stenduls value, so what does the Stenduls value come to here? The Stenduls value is 2.2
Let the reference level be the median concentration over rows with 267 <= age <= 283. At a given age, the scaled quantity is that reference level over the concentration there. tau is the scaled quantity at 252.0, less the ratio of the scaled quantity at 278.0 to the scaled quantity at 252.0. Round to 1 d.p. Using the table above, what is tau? -2.7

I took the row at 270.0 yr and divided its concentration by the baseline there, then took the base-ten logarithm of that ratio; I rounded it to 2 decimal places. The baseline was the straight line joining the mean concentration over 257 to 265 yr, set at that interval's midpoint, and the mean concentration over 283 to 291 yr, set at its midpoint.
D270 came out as -0.35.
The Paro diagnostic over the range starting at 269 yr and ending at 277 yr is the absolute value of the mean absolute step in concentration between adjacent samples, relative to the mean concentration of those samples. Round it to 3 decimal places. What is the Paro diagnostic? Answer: 0.094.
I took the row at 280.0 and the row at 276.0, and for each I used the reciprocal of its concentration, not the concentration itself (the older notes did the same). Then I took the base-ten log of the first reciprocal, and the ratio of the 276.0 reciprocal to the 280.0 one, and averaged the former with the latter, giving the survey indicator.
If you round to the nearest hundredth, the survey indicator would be 0.42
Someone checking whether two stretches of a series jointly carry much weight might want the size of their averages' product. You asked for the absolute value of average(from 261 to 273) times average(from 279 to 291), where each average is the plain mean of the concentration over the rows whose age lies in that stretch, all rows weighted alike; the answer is 23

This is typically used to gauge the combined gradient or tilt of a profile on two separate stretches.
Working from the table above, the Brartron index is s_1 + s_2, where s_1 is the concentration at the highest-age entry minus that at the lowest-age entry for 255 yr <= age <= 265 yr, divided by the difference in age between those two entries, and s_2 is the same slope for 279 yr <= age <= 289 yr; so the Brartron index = 0.1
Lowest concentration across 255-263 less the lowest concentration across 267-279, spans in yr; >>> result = 5.3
